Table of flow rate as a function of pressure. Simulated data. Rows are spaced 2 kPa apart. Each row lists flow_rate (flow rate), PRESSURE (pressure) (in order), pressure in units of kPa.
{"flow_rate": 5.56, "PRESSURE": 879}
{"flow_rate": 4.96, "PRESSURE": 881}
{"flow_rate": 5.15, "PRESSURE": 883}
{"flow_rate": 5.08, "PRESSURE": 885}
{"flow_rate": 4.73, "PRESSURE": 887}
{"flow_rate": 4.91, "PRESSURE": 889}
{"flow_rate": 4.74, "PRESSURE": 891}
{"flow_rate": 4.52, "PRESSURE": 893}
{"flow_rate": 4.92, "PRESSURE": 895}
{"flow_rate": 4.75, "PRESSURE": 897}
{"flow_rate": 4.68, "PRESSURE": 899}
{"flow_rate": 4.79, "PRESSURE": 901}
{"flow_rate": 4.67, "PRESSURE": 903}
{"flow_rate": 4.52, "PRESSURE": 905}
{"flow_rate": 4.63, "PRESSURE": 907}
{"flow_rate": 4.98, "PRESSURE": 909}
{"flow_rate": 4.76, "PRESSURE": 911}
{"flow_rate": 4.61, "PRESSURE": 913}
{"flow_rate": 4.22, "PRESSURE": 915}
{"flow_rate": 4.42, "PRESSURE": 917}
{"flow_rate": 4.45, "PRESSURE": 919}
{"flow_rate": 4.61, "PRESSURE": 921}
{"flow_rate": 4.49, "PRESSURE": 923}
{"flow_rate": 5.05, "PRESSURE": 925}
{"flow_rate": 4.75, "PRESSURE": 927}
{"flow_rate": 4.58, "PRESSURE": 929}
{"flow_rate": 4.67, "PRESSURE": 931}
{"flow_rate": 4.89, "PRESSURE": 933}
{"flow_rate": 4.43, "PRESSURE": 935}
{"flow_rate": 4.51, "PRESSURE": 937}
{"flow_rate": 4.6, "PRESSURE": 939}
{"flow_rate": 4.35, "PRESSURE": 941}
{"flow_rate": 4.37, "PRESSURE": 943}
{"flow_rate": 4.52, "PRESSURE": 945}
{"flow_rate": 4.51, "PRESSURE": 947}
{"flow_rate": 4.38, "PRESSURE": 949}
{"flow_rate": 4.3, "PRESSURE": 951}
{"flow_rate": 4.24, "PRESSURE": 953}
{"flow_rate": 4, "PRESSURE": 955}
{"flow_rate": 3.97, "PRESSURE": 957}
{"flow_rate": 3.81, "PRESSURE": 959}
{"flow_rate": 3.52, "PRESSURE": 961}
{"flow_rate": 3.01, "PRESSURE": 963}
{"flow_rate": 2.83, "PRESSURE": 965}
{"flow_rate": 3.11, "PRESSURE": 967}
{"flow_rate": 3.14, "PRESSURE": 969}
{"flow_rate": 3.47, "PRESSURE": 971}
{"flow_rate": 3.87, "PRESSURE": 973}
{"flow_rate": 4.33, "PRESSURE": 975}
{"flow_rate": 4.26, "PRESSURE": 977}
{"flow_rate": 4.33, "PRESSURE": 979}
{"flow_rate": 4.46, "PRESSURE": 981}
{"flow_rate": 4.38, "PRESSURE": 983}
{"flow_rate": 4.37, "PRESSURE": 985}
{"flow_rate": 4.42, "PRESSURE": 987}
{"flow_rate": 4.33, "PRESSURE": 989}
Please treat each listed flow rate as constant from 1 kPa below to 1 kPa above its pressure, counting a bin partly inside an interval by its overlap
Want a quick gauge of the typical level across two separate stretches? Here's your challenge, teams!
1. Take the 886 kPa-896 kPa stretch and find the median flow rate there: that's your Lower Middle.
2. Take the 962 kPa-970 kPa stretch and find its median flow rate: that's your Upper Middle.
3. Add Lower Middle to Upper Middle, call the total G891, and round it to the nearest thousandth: 7.800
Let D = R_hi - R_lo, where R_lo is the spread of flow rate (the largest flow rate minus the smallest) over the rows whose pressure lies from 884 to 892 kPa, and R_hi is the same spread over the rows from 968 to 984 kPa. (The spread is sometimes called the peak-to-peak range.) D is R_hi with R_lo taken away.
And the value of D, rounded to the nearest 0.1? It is 1.0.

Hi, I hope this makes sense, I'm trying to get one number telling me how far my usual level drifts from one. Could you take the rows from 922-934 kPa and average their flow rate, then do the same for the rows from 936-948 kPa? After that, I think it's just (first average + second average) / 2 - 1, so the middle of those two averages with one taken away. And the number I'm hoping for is 3.6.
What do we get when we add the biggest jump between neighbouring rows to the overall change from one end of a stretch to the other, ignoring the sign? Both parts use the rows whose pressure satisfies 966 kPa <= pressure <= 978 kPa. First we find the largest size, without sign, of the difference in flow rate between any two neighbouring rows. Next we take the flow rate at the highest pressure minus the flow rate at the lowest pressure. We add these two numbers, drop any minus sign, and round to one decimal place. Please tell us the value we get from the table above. 1.6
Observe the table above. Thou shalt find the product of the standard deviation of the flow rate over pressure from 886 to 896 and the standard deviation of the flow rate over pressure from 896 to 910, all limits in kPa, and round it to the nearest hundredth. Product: 0.02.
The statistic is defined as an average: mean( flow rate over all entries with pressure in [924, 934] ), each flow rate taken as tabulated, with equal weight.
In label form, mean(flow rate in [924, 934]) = 4.8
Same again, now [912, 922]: 4.5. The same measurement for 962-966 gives 2.9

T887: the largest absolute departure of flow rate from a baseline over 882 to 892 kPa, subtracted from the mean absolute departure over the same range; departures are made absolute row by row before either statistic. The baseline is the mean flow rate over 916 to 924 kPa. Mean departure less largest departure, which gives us -0.23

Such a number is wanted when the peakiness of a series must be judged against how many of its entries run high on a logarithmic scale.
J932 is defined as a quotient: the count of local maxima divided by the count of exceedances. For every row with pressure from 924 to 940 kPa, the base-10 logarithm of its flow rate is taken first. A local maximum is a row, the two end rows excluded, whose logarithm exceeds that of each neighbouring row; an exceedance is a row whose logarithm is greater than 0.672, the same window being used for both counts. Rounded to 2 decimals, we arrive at 0.33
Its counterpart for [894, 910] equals 0.25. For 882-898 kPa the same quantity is 0.29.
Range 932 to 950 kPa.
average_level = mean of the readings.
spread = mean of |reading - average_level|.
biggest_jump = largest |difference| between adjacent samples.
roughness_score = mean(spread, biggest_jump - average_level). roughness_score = -1.97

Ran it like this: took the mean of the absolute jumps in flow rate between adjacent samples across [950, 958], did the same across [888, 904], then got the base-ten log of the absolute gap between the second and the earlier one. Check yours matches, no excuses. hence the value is -1.2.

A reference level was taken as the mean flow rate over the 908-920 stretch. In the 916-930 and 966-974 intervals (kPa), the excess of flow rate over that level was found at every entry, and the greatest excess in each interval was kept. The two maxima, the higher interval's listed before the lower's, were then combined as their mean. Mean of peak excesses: -0.11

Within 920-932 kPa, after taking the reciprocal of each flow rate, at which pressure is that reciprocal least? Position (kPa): 925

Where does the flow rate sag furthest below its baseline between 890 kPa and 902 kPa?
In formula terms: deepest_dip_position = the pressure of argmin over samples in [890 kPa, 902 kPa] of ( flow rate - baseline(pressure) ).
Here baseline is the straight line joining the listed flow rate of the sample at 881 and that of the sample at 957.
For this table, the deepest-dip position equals 893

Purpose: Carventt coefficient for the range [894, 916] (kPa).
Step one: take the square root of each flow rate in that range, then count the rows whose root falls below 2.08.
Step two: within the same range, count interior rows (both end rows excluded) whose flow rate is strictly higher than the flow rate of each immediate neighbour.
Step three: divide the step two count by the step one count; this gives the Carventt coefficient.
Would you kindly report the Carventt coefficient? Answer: 2.0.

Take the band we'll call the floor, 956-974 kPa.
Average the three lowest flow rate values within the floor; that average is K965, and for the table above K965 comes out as 3.0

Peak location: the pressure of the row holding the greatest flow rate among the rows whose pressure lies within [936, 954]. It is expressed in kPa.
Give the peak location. 939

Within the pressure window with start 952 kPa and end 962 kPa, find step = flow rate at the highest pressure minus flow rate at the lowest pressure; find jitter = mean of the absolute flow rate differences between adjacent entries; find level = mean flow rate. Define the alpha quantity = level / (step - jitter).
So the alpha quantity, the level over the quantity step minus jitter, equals -4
